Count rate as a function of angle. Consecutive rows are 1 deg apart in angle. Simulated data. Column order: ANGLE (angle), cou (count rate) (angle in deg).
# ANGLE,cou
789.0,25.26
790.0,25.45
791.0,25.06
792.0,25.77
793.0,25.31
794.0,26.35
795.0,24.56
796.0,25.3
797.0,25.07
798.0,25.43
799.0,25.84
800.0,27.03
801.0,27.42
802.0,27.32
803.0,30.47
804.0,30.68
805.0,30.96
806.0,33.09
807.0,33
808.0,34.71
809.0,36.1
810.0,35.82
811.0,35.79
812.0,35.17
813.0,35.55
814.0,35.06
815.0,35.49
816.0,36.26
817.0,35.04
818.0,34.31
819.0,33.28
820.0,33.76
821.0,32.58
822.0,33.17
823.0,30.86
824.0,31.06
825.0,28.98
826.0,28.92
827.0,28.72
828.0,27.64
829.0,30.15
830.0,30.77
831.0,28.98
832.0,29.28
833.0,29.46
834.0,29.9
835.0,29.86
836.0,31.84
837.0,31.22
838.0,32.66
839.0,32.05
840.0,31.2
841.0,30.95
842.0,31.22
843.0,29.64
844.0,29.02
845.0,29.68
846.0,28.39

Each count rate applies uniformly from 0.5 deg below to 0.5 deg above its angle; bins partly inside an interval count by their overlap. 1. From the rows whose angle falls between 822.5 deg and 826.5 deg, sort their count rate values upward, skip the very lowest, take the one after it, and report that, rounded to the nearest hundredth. 28.98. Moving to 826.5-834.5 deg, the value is 28.72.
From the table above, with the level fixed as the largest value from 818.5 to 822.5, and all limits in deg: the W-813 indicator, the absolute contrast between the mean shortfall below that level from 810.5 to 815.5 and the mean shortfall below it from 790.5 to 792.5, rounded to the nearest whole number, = 10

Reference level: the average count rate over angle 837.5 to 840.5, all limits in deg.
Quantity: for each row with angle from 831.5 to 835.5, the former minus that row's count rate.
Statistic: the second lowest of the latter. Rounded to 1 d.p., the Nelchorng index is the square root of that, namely 1.5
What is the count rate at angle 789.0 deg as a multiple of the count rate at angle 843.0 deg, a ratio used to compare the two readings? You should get 0.85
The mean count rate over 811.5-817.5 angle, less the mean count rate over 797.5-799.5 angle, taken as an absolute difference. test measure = 10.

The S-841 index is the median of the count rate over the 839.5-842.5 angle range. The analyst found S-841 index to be 31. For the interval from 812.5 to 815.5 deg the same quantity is 35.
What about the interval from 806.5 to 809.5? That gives 35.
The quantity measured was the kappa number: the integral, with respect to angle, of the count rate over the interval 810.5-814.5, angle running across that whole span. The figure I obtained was 142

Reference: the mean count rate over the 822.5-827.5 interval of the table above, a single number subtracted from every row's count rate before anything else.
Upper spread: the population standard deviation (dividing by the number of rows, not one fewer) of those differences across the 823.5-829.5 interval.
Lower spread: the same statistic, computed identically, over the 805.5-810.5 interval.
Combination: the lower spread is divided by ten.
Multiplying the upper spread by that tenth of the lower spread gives 0.14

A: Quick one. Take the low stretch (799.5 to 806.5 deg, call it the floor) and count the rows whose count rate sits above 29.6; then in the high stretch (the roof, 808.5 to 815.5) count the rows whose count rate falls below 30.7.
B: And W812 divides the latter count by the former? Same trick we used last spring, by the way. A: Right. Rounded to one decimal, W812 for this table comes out 0.0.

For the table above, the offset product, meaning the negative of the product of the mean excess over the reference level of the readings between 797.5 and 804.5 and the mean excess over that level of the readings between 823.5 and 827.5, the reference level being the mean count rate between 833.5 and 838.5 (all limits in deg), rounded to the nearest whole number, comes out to -6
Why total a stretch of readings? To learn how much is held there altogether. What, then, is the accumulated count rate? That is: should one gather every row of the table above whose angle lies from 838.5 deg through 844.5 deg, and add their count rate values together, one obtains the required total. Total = 184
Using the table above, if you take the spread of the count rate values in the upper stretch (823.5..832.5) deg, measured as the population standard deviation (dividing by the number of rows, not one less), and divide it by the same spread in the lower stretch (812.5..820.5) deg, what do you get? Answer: 1.1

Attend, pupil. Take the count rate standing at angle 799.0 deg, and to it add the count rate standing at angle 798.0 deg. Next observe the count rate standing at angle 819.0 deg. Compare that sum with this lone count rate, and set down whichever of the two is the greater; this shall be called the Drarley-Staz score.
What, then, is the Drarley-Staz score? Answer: 51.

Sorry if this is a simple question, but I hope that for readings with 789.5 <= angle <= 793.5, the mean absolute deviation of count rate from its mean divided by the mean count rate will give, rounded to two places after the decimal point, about 0.01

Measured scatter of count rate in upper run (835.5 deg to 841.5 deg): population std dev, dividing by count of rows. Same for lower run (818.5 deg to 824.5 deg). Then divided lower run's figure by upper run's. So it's 1.9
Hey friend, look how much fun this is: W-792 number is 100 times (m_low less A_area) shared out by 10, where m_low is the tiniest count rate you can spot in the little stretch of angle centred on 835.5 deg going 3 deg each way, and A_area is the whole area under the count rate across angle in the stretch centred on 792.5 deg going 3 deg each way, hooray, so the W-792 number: -1230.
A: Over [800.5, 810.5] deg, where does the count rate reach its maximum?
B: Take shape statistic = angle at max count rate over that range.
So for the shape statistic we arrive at 809.0 deg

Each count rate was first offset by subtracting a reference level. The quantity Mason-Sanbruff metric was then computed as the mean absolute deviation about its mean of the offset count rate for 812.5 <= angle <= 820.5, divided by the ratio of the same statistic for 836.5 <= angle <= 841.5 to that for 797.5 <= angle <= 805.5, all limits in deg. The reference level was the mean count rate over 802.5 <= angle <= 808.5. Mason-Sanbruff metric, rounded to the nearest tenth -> 2.6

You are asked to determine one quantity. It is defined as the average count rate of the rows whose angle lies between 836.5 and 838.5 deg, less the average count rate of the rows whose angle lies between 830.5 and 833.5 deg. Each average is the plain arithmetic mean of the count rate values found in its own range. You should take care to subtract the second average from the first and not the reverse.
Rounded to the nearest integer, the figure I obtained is 3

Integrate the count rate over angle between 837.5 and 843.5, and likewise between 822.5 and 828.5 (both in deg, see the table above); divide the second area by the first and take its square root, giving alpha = 0.97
